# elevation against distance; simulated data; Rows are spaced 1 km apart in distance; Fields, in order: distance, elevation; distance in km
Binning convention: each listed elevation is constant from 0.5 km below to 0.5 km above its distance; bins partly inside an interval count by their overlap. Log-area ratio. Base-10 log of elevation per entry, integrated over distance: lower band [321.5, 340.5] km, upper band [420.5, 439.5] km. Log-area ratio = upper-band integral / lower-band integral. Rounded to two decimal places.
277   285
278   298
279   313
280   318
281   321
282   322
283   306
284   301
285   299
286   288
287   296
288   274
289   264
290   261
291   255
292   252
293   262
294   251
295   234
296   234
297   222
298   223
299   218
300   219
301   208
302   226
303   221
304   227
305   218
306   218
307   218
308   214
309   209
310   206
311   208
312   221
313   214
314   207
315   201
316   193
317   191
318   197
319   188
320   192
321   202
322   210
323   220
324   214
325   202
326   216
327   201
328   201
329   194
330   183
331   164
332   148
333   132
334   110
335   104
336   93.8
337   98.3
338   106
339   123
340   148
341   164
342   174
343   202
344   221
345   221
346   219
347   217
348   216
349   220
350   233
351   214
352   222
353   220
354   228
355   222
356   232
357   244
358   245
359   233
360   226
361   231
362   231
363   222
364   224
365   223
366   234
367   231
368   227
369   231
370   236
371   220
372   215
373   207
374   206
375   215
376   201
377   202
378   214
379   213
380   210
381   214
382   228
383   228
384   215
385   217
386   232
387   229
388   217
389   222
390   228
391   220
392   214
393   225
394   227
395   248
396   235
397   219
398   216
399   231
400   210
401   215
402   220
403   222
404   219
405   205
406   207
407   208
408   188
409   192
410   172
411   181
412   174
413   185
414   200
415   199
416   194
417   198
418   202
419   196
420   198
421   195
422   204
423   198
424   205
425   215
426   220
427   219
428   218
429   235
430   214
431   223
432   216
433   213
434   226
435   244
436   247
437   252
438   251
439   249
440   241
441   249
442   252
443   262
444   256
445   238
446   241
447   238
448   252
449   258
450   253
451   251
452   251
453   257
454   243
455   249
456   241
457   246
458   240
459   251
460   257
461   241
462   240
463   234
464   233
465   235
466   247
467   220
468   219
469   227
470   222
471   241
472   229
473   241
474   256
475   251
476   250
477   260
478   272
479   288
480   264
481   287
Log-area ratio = 1.07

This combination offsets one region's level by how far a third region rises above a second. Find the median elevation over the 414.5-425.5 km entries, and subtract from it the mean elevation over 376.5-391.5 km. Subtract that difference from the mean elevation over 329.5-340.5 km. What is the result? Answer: 149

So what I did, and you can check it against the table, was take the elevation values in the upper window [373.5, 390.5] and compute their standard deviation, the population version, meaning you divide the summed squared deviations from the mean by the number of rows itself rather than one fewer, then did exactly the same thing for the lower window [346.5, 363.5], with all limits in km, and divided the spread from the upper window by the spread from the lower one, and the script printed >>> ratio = 1.1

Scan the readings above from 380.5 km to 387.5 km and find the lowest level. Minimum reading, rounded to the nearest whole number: 214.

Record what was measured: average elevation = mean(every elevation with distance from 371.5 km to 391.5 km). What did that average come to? 217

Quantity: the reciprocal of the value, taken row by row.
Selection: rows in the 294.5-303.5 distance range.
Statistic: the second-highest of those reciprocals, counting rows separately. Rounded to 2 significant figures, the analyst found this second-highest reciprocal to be 0.0046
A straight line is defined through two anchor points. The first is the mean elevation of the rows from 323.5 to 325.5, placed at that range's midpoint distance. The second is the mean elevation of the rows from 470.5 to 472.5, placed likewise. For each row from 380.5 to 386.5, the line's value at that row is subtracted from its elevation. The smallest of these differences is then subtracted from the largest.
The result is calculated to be 17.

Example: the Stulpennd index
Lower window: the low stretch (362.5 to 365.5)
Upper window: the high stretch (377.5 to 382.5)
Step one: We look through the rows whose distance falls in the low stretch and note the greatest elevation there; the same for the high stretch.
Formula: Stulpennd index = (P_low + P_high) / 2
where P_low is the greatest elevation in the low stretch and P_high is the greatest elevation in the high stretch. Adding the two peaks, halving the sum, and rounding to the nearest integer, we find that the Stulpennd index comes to 226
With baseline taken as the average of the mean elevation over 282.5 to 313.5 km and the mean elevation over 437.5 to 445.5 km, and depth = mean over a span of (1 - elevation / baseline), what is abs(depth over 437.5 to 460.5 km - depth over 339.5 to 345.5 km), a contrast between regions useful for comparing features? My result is 0.25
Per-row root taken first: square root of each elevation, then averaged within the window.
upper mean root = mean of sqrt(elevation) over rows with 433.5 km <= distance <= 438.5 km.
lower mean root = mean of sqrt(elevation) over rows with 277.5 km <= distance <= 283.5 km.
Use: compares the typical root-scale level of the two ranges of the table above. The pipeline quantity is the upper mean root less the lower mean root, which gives -2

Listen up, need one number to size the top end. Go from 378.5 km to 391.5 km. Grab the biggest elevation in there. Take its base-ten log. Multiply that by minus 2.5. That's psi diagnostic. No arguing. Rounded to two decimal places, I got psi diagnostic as -5.91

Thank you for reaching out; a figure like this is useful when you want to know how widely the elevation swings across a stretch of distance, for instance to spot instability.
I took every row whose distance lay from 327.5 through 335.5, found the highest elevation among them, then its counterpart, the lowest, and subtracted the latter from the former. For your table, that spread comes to 97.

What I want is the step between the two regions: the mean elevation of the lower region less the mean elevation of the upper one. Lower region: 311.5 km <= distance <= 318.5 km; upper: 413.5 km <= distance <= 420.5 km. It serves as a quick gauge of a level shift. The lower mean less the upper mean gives 5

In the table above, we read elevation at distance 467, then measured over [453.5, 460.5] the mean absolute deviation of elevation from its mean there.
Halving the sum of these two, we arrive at 112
